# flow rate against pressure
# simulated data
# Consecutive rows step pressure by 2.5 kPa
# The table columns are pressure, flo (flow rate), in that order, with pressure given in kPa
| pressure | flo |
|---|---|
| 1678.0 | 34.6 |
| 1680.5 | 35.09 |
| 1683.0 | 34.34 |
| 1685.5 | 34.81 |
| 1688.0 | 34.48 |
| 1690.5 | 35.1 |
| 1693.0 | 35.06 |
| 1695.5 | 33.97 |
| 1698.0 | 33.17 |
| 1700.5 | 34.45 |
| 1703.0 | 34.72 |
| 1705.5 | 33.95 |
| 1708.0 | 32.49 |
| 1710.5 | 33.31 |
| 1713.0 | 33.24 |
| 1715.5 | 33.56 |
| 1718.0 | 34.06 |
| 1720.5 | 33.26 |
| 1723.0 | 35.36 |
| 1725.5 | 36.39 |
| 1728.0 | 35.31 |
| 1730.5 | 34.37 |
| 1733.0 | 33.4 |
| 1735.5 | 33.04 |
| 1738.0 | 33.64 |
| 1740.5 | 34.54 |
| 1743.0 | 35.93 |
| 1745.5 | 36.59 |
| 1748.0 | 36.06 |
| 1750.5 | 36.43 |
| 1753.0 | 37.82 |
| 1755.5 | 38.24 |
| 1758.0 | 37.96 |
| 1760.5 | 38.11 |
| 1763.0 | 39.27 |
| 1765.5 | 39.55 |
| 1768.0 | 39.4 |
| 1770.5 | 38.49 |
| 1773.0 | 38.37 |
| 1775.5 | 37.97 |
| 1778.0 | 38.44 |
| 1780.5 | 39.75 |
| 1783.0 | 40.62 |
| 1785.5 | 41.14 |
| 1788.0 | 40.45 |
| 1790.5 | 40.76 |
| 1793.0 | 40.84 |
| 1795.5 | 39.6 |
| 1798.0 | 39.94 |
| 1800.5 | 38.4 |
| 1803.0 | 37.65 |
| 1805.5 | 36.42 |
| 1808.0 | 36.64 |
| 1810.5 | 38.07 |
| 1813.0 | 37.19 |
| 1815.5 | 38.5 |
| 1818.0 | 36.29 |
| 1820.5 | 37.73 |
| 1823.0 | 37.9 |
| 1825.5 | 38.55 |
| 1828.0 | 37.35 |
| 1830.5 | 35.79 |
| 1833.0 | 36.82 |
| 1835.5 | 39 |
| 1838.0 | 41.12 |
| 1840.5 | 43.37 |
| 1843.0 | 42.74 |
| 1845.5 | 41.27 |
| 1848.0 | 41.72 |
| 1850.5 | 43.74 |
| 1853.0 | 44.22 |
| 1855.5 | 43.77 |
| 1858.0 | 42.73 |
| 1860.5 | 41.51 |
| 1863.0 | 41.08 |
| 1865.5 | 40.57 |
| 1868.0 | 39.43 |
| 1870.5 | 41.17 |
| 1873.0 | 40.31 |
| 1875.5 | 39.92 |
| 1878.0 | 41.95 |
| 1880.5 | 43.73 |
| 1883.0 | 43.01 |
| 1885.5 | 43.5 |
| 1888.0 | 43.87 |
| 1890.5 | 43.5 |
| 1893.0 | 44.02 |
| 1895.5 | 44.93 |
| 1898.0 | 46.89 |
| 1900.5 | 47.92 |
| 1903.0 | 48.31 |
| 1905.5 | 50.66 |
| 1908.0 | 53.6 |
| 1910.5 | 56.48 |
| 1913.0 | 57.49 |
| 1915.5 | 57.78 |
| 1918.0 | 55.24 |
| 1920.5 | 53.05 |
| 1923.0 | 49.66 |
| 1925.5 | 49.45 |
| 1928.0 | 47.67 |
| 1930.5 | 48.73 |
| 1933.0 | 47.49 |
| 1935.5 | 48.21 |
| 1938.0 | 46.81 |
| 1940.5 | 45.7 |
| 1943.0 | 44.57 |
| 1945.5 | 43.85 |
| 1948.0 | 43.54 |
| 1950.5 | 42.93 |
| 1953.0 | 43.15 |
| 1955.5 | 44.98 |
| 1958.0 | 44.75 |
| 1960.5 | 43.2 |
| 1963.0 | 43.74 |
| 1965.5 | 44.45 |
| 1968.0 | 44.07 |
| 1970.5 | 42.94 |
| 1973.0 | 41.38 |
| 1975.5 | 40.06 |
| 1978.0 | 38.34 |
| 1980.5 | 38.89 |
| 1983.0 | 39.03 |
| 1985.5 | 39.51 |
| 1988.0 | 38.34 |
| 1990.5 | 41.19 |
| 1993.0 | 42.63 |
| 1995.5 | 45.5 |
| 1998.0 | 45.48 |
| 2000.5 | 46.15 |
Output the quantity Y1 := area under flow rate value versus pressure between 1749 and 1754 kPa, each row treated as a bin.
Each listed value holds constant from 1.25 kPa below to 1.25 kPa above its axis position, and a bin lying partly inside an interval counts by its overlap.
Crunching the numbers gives 185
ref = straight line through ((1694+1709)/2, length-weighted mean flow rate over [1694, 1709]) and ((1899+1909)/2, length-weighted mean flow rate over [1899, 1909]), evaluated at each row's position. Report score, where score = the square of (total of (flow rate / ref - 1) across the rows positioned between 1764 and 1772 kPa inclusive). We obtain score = 0.00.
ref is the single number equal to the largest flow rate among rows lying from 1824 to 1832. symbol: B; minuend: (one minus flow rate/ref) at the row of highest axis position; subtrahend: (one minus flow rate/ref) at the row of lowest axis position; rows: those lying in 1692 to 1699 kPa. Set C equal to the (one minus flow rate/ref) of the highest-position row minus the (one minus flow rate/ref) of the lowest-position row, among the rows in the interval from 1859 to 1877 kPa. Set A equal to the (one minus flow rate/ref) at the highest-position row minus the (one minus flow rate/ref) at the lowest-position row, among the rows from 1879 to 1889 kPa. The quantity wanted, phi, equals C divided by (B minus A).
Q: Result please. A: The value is 0.8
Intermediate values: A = -0.004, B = 0.05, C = 0.041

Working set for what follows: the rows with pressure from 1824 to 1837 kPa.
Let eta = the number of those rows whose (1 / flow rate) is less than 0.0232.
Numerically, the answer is 0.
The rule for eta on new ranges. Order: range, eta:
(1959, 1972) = 4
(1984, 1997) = 1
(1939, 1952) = 4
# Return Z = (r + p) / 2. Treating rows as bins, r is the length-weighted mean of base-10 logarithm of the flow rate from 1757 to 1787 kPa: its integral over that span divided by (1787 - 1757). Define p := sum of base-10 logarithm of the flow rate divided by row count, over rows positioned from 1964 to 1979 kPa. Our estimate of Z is 1.61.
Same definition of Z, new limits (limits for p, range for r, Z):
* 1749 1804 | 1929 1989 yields 1.61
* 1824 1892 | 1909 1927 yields 1.67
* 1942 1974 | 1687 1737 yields 1.59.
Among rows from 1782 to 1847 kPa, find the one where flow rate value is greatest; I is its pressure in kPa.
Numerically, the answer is 1840.5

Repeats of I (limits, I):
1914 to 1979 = 1915.5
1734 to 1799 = 1785.5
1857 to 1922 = 1915.5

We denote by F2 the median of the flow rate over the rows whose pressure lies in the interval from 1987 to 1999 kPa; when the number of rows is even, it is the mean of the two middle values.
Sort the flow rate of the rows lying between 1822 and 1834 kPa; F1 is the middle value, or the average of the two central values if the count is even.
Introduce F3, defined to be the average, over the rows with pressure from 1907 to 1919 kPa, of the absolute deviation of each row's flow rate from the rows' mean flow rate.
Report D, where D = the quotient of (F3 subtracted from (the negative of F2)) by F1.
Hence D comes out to -1.18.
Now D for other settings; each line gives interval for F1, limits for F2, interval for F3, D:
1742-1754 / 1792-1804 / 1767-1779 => -1.10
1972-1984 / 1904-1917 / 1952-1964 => -1.47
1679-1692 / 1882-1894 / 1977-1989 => -1.26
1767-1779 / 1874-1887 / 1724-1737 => -1.15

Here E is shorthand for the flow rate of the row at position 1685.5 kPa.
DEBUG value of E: 34.81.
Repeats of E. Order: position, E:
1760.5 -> 38.11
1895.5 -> 44.93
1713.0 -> 33.24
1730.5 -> 34.37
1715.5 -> 33.56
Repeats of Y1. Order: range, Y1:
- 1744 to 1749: 182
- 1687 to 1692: 174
